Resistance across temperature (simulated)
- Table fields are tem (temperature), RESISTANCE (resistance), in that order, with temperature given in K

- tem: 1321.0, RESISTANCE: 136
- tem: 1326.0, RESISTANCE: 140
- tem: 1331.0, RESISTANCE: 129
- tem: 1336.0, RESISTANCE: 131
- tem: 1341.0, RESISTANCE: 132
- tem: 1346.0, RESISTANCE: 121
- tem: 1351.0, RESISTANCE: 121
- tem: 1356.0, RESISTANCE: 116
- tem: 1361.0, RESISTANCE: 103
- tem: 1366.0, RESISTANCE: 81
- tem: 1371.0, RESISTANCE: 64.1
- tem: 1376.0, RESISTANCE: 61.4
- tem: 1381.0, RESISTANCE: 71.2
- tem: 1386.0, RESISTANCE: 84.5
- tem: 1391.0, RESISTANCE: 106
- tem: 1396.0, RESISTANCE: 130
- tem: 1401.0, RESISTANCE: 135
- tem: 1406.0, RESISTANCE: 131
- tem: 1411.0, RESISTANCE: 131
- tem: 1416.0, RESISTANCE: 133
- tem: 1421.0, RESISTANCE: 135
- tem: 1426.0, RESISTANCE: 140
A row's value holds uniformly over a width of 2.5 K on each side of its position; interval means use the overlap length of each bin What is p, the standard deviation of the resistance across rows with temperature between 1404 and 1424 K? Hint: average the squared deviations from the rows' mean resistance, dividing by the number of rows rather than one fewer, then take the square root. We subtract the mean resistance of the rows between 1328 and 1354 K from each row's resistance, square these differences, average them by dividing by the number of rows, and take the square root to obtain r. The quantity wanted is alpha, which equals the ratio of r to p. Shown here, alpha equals 2.9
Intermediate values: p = 2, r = 5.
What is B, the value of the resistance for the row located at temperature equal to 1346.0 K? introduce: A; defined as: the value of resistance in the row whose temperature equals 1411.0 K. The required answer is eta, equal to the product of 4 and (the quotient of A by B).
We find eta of 4.3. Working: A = 131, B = 121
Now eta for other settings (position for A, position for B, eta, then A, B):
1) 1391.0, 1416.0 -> 3.2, 106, 133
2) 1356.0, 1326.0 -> 3.3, 116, 140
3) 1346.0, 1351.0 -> 4.0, 121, 121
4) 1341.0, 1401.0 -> 3.9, 132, 135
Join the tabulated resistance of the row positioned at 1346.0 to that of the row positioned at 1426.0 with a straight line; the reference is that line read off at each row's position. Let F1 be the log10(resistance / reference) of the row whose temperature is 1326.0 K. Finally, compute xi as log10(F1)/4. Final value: -0.27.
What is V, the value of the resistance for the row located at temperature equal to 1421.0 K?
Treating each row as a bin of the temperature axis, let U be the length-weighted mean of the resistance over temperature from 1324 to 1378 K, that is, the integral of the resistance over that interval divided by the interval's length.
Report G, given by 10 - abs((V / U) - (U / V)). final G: 9.57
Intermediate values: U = 109.2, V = 135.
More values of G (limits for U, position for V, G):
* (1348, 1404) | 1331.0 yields 9.44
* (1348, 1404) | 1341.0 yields 9.40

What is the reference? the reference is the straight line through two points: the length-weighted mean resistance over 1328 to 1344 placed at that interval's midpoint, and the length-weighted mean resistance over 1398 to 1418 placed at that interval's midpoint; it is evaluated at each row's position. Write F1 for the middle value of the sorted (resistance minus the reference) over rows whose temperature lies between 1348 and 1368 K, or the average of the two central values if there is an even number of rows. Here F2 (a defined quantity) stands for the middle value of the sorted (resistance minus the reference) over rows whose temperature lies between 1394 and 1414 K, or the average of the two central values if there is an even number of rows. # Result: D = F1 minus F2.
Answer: -20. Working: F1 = -22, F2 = -1.4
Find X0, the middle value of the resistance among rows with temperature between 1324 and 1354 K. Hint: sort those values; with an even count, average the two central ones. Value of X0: 130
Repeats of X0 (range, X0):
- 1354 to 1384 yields 76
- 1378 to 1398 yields 95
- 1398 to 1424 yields 133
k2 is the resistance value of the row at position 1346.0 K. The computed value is 121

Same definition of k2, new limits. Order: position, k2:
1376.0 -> 61.4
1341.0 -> 132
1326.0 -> 140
